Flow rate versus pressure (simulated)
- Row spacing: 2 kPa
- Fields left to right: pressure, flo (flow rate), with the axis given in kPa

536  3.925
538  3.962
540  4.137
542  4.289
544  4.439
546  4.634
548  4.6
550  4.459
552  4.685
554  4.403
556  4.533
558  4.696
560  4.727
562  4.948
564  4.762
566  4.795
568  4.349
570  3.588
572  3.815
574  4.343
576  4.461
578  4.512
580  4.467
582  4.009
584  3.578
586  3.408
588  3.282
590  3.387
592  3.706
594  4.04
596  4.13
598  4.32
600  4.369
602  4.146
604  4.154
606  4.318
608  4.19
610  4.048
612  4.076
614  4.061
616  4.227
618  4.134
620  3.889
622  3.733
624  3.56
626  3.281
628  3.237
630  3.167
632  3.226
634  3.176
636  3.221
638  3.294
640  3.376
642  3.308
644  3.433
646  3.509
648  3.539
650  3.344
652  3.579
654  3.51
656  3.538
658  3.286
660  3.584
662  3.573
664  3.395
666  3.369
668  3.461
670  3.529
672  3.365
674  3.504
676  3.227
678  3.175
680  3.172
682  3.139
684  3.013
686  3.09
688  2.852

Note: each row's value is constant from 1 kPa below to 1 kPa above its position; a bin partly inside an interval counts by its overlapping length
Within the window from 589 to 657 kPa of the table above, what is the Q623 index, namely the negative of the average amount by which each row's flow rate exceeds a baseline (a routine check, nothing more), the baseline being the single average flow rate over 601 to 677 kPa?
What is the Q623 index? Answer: -0.1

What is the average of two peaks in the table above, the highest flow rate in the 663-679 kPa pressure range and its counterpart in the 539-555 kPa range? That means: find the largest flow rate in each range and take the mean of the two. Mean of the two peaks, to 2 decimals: 4.11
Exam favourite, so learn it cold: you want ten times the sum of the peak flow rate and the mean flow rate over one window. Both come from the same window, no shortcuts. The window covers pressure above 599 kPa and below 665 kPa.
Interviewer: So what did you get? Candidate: 80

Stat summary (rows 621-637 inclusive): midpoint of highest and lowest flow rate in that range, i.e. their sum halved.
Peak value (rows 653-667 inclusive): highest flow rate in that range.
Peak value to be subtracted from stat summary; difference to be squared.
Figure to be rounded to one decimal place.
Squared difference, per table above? 0.0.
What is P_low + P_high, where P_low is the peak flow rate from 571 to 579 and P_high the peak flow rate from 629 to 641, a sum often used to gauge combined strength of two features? 7.9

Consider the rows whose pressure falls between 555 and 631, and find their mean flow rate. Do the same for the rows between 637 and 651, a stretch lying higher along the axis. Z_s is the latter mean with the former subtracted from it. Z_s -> -0.66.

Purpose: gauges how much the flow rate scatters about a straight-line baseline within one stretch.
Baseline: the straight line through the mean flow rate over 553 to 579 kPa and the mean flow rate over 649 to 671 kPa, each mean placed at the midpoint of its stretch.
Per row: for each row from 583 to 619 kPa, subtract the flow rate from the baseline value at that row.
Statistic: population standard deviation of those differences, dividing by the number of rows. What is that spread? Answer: 0.4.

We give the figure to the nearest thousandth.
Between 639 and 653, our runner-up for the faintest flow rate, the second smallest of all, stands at 3.344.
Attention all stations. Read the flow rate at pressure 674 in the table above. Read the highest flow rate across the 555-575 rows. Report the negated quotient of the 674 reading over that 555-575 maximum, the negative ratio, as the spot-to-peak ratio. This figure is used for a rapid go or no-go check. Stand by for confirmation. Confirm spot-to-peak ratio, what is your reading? -0.71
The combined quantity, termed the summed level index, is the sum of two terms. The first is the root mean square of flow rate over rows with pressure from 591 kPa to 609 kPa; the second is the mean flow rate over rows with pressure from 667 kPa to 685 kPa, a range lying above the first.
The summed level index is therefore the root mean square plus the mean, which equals 7.4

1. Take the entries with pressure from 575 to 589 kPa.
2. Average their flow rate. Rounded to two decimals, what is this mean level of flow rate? 3.96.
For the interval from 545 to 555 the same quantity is 4.56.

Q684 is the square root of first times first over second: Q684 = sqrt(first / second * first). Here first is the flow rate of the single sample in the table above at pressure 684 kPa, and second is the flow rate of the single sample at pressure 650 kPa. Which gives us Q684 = 1.65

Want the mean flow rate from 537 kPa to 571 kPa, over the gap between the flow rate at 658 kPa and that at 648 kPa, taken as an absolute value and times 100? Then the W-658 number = 1767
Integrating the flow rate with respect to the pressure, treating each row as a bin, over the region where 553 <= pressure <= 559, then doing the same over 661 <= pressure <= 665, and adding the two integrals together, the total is 41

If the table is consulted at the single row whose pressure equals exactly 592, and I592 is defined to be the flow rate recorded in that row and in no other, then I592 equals 3.706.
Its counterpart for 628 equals 3.237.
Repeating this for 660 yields 3.584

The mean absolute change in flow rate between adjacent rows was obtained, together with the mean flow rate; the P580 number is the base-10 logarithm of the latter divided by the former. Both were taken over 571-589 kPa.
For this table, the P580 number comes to 1.22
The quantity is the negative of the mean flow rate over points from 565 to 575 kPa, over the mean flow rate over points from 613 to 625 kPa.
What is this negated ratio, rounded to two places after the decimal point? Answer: -1.06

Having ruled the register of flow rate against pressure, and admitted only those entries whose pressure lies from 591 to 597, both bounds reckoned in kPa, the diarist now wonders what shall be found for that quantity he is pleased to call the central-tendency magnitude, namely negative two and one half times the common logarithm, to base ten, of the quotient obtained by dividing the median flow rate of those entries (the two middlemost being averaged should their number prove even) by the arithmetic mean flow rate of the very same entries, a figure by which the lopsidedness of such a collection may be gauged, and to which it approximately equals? -0.022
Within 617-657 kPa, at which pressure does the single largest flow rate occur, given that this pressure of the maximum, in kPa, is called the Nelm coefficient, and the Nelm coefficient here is 618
